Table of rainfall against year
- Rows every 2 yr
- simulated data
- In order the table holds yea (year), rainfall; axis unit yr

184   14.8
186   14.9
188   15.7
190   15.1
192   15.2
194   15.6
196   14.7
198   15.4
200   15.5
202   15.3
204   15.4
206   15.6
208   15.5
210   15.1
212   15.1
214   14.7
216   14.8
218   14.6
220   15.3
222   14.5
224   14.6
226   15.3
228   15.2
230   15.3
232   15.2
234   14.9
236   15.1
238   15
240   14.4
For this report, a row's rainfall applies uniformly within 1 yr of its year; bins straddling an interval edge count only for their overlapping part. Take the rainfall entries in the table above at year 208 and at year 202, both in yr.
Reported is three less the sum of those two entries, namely -27.8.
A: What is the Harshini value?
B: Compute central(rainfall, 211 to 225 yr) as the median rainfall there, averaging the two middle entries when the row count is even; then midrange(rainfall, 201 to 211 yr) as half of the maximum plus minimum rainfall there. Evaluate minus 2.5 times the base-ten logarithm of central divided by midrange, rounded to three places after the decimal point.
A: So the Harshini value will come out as 0.047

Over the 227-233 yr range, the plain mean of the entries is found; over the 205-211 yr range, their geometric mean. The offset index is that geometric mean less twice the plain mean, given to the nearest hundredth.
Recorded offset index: -15.07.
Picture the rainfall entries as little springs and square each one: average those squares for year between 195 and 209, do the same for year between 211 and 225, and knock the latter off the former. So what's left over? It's 16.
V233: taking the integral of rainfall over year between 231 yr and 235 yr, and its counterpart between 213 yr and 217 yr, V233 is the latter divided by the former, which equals 0.98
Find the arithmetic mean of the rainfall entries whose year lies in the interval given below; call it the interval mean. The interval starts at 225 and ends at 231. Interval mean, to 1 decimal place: 15.3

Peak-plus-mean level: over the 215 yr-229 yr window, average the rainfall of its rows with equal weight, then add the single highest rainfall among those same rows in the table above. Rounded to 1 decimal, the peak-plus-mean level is 30.2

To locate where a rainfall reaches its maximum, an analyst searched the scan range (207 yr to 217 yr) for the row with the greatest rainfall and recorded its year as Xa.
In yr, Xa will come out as 208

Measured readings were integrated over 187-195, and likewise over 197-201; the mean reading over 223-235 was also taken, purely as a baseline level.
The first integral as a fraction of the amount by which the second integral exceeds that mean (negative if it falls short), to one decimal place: 2.6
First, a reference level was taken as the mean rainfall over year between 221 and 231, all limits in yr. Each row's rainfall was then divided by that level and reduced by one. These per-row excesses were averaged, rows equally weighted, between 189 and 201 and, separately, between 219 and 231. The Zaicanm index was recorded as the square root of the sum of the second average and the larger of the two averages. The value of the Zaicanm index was 0.15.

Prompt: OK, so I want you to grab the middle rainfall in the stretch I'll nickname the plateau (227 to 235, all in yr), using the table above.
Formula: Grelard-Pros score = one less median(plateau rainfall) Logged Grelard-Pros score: -14.2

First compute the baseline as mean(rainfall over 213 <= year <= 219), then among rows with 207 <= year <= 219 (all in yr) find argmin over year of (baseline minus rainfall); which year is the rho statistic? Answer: 208 yr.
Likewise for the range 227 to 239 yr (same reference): 230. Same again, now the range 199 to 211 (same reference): 206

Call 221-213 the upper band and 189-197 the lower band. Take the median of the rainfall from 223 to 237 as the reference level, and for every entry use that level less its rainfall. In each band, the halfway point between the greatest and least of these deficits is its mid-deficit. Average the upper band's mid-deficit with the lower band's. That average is 0.150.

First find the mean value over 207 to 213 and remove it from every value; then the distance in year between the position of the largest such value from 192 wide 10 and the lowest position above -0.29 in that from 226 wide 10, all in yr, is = 38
